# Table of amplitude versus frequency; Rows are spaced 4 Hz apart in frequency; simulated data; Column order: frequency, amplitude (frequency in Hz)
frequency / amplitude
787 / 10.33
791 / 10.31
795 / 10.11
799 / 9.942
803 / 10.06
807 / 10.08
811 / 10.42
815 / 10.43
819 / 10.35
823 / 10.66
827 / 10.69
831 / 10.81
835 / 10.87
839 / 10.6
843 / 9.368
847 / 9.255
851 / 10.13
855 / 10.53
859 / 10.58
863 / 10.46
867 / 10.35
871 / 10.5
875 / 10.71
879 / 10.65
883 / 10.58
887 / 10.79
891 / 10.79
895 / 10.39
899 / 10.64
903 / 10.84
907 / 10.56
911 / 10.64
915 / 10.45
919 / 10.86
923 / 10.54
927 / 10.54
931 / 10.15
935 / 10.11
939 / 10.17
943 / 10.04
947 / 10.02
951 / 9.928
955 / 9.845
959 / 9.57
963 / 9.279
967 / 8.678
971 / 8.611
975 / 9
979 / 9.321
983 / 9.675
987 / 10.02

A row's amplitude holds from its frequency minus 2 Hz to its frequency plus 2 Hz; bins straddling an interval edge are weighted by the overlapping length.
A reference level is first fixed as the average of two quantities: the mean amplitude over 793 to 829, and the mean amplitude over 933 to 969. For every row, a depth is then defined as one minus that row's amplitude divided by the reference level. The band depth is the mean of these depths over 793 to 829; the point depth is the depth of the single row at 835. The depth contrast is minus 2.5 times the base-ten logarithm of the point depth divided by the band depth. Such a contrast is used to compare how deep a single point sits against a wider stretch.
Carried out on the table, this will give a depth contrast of -1.2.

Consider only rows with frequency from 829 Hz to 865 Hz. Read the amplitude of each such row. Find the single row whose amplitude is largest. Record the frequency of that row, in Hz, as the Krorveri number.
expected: 835 Hz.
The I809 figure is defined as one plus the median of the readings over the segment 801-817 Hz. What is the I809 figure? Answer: 11.25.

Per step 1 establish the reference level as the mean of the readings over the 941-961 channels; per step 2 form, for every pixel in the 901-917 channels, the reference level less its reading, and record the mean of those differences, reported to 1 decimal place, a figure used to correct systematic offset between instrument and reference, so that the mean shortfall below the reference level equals -0.7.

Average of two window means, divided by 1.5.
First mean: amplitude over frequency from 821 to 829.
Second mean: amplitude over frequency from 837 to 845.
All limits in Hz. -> 6.89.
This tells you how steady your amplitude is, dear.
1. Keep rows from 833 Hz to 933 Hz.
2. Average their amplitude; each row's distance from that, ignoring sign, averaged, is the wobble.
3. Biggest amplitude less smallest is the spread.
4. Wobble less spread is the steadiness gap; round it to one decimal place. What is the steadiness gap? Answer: -1.4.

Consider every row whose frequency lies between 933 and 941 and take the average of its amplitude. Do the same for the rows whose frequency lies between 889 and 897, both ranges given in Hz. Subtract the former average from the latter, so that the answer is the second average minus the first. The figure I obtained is 0.45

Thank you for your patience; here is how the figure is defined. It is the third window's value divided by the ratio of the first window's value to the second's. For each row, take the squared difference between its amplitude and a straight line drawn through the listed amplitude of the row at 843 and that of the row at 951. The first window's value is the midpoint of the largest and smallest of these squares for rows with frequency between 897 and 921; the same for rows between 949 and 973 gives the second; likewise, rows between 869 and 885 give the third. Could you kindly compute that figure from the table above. 1.3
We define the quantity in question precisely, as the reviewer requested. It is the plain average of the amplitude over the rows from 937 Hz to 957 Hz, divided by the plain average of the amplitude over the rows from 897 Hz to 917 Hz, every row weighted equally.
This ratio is 0.94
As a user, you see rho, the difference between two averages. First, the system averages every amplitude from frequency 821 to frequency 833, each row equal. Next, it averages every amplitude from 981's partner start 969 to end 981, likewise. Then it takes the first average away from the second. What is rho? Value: -1.7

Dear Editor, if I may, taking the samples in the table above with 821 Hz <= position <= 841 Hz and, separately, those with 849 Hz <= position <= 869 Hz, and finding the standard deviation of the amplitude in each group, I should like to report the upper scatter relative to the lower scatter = 1.6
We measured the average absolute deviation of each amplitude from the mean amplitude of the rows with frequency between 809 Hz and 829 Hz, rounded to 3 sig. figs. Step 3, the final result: 0.132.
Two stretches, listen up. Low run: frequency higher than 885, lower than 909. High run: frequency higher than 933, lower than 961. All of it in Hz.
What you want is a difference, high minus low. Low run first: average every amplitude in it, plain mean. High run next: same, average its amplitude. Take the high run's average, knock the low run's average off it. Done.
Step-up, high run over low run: -0.71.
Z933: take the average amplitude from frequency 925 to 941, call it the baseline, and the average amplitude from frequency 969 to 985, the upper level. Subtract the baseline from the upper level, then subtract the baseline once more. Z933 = -11.3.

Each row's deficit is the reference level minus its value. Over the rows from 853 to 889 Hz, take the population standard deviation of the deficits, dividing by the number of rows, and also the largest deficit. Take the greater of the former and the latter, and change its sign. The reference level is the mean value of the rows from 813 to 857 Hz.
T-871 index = -0.1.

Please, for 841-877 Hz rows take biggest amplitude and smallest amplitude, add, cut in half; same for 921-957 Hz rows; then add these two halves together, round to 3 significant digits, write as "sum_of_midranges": 20.2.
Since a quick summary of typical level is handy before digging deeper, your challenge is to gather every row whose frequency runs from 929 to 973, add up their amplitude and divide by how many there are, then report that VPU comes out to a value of 9.7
